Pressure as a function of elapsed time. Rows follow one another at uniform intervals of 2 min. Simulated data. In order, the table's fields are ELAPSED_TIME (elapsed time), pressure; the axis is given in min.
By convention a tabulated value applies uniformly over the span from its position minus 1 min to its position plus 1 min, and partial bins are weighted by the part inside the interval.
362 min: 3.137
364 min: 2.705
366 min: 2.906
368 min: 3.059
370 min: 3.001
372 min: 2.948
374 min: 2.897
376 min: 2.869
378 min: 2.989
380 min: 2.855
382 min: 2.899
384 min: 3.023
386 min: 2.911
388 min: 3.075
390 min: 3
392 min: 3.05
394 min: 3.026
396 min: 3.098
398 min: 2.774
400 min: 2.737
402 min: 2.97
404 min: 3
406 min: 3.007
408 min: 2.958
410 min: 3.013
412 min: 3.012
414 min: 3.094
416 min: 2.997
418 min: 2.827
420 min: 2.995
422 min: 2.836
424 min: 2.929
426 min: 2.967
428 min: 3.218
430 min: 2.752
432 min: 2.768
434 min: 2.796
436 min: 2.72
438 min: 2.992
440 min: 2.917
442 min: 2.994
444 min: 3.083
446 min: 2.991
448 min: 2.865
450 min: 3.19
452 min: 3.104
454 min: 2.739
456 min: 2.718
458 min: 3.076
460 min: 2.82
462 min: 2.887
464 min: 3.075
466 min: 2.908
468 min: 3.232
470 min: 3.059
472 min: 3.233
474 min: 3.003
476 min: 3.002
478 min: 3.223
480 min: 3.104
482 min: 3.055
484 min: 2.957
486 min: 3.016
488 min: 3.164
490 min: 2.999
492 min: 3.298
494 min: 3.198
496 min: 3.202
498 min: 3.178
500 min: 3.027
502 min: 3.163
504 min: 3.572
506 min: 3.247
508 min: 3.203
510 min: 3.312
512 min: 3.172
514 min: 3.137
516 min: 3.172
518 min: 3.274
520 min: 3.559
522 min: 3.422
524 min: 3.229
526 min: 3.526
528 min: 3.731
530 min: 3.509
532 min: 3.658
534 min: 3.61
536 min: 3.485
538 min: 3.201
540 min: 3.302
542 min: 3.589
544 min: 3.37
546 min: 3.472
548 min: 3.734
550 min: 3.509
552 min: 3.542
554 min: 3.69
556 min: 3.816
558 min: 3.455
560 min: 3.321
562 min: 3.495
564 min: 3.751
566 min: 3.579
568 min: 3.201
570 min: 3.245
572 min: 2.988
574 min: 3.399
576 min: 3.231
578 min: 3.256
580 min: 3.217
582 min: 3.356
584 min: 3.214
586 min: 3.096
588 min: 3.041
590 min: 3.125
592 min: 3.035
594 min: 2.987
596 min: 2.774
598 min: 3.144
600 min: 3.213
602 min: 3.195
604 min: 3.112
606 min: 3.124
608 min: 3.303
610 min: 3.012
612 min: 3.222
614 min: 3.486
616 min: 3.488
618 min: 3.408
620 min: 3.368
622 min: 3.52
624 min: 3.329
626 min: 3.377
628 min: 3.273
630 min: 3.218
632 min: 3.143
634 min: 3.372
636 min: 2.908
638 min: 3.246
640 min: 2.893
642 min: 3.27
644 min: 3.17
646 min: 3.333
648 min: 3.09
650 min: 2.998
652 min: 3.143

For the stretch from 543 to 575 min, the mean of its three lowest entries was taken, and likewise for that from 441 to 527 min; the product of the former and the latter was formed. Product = 8.7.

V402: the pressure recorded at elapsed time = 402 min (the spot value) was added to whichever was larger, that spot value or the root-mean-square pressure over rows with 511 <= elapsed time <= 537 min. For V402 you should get 6.40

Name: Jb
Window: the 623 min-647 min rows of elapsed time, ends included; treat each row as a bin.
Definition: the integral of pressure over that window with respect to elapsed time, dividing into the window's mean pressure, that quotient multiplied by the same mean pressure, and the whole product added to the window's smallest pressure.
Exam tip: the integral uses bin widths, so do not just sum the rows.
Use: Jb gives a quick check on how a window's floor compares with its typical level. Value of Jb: 3.0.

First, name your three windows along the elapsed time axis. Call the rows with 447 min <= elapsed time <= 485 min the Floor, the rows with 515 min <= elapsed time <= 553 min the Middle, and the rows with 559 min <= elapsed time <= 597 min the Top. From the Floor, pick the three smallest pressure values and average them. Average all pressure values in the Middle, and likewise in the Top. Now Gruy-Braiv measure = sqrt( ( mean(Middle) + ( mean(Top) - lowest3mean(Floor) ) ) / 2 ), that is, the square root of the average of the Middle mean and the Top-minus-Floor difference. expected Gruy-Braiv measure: 1.40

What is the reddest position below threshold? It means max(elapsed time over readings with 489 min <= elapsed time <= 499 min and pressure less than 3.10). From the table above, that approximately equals 490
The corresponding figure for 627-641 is 640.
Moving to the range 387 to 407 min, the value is 406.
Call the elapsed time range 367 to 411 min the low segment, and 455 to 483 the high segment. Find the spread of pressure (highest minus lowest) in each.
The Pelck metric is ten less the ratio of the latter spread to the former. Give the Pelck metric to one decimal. 8.6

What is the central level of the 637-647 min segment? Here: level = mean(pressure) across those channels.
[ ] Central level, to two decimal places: 3.18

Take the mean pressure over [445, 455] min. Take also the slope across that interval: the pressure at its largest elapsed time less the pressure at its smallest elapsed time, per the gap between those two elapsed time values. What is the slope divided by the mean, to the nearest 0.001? -0.011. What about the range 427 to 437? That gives -0.022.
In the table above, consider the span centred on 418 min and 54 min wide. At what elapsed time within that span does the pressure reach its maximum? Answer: 428 min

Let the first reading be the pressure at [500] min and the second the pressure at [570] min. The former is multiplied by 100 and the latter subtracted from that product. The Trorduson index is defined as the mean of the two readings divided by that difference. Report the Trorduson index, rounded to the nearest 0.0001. 0.0105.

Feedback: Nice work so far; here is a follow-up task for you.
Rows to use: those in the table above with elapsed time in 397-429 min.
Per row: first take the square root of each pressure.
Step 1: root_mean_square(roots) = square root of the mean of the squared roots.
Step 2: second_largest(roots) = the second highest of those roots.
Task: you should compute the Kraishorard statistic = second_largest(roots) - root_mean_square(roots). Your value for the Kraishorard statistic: 0.039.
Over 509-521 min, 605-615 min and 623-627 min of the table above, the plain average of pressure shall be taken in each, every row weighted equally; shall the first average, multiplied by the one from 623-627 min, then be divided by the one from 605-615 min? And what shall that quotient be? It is 3.40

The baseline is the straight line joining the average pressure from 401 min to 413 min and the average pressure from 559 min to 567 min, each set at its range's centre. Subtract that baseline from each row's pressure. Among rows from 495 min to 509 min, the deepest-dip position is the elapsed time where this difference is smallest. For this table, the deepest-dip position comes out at 500 min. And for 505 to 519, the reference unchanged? 514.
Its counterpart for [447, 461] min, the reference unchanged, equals 456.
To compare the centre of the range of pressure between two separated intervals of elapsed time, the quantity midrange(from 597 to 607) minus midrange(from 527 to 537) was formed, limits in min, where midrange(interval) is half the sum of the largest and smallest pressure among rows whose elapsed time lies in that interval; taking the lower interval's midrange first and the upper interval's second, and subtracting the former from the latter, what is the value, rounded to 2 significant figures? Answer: -0.45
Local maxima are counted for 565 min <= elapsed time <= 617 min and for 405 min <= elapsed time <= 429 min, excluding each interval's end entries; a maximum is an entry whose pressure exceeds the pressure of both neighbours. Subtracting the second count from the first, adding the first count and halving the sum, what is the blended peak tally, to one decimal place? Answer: 5.5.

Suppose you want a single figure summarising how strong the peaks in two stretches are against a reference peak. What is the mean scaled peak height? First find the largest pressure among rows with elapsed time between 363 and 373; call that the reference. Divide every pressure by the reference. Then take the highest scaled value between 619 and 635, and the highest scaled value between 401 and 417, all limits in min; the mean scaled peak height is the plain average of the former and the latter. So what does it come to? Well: 1.08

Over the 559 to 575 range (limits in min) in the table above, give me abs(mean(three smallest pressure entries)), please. 3.14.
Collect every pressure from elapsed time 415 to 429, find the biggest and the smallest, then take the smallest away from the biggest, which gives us 0.39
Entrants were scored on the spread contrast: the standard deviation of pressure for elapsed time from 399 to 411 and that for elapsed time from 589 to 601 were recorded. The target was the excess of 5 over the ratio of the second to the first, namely 3.52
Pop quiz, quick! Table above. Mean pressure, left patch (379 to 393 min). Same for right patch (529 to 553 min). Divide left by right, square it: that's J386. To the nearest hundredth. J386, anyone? 0.72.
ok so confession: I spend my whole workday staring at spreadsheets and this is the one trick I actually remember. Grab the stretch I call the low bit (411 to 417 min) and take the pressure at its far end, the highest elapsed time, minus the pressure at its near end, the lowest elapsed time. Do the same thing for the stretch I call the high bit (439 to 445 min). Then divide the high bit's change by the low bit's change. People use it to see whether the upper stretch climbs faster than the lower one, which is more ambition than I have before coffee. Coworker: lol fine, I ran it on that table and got -11.1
